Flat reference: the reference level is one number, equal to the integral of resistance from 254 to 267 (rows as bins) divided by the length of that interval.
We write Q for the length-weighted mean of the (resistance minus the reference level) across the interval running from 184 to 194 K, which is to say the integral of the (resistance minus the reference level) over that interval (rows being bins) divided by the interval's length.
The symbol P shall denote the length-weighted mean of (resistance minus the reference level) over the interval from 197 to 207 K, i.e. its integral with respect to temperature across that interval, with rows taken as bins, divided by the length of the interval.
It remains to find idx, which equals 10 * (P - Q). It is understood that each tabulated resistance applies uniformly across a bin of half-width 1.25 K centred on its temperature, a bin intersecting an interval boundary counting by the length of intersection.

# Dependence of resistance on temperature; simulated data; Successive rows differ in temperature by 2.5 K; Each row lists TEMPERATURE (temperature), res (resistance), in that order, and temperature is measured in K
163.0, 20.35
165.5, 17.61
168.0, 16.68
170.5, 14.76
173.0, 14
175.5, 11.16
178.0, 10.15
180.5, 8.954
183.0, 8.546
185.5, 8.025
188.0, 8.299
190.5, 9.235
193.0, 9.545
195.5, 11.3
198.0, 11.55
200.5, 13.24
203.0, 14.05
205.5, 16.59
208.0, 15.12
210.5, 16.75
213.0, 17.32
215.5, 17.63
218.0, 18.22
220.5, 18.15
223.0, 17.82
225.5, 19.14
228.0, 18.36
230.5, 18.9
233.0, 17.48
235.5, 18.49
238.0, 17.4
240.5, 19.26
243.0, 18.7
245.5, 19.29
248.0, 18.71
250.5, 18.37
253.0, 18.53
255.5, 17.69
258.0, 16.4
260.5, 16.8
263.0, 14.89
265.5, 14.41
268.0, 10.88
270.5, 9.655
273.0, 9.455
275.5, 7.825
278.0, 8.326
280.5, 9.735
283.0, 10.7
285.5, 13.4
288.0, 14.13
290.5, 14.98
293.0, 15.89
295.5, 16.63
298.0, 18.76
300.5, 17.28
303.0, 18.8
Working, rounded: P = -2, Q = -7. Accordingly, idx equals 52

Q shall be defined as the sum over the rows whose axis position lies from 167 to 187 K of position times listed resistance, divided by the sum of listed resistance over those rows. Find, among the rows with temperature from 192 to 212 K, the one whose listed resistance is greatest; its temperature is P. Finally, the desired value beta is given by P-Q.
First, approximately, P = 210.5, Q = 175.3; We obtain 35.2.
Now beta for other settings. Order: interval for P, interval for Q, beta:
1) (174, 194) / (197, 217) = -32.0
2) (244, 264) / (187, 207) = 47.5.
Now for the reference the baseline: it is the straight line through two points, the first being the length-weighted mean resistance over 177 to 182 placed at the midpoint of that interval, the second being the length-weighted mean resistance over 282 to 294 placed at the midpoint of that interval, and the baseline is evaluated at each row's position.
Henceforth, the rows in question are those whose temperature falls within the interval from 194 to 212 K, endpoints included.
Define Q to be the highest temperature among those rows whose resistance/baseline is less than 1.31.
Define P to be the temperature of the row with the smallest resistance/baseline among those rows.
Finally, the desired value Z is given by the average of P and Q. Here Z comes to 198.0 K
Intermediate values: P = 195.5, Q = 200.5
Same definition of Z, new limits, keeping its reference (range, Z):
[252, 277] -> 275.5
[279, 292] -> 285.5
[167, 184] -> 183.0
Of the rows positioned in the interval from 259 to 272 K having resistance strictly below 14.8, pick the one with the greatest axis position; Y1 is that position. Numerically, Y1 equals 270.5 K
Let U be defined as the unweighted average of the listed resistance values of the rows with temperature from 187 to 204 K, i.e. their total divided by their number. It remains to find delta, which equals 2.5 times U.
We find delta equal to 28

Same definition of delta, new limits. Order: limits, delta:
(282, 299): 37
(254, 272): 36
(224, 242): 46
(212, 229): 45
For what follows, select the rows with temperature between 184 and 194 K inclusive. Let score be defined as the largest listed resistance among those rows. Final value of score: 9.545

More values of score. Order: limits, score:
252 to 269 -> 18.53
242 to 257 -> 19.29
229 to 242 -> 19.26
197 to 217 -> 17.63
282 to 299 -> 18.76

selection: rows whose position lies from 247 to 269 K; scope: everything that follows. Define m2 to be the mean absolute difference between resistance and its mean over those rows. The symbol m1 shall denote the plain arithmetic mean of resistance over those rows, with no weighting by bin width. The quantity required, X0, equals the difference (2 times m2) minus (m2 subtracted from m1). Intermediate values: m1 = 16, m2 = 1.9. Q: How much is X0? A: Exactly -10.5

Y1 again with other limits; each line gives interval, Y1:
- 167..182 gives 180.5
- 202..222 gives 203.0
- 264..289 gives 288.0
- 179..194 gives 193.0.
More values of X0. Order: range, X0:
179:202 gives -5.5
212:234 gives -16.6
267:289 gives -5.6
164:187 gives -2.7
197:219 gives -10.0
